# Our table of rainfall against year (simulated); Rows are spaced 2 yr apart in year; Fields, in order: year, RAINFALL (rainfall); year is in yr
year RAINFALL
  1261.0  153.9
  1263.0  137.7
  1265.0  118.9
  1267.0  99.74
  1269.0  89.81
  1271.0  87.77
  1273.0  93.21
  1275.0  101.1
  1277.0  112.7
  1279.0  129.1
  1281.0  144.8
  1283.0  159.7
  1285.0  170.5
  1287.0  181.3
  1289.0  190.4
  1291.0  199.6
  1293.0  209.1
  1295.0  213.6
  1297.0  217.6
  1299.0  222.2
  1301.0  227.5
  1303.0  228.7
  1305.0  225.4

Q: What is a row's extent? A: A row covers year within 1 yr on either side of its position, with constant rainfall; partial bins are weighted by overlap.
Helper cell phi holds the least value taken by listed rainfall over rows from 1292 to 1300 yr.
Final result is 209.1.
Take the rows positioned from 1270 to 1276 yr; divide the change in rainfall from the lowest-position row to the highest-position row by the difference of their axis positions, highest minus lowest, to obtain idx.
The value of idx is 3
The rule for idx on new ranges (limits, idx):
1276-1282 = 8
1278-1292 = 6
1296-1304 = 2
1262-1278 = -2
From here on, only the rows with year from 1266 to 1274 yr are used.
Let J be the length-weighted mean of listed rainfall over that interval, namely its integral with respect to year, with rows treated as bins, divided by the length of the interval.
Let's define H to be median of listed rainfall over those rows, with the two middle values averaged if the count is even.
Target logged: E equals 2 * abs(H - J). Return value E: 2.2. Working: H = 92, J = 93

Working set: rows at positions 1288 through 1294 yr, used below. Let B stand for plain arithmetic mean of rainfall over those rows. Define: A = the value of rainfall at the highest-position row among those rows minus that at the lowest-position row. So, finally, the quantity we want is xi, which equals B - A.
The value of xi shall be 181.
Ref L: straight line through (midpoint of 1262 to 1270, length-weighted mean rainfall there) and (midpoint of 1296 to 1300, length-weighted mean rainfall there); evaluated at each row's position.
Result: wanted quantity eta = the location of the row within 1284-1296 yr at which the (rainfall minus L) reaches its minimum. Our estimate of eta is 1285.0 yr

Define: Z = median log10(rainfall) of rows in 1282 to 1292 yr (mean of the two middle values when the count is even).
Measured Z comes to 2.26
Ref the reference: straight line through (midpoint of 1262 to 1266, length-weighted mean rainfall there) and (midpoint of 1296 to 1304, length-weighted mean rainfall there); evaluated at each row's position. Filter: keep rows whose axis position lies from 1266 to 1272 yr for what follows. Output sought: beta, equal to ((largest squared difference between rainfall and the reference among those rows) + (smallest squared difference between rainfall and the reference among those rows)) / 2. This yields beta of 2416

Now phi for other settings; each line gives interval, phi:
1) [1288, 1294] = 190.4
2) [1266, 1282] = 87.77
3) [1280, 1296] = 144.8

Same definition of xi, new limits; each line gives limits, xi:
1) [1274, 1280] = 86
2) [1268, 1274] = 87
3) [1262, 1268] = 157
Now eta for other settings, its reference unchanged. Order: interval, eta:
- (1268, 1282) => 1273.0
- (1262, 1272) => 1271.0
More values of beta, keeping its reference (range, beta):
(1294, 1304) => 6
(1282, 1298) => 183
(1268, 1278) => 3007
